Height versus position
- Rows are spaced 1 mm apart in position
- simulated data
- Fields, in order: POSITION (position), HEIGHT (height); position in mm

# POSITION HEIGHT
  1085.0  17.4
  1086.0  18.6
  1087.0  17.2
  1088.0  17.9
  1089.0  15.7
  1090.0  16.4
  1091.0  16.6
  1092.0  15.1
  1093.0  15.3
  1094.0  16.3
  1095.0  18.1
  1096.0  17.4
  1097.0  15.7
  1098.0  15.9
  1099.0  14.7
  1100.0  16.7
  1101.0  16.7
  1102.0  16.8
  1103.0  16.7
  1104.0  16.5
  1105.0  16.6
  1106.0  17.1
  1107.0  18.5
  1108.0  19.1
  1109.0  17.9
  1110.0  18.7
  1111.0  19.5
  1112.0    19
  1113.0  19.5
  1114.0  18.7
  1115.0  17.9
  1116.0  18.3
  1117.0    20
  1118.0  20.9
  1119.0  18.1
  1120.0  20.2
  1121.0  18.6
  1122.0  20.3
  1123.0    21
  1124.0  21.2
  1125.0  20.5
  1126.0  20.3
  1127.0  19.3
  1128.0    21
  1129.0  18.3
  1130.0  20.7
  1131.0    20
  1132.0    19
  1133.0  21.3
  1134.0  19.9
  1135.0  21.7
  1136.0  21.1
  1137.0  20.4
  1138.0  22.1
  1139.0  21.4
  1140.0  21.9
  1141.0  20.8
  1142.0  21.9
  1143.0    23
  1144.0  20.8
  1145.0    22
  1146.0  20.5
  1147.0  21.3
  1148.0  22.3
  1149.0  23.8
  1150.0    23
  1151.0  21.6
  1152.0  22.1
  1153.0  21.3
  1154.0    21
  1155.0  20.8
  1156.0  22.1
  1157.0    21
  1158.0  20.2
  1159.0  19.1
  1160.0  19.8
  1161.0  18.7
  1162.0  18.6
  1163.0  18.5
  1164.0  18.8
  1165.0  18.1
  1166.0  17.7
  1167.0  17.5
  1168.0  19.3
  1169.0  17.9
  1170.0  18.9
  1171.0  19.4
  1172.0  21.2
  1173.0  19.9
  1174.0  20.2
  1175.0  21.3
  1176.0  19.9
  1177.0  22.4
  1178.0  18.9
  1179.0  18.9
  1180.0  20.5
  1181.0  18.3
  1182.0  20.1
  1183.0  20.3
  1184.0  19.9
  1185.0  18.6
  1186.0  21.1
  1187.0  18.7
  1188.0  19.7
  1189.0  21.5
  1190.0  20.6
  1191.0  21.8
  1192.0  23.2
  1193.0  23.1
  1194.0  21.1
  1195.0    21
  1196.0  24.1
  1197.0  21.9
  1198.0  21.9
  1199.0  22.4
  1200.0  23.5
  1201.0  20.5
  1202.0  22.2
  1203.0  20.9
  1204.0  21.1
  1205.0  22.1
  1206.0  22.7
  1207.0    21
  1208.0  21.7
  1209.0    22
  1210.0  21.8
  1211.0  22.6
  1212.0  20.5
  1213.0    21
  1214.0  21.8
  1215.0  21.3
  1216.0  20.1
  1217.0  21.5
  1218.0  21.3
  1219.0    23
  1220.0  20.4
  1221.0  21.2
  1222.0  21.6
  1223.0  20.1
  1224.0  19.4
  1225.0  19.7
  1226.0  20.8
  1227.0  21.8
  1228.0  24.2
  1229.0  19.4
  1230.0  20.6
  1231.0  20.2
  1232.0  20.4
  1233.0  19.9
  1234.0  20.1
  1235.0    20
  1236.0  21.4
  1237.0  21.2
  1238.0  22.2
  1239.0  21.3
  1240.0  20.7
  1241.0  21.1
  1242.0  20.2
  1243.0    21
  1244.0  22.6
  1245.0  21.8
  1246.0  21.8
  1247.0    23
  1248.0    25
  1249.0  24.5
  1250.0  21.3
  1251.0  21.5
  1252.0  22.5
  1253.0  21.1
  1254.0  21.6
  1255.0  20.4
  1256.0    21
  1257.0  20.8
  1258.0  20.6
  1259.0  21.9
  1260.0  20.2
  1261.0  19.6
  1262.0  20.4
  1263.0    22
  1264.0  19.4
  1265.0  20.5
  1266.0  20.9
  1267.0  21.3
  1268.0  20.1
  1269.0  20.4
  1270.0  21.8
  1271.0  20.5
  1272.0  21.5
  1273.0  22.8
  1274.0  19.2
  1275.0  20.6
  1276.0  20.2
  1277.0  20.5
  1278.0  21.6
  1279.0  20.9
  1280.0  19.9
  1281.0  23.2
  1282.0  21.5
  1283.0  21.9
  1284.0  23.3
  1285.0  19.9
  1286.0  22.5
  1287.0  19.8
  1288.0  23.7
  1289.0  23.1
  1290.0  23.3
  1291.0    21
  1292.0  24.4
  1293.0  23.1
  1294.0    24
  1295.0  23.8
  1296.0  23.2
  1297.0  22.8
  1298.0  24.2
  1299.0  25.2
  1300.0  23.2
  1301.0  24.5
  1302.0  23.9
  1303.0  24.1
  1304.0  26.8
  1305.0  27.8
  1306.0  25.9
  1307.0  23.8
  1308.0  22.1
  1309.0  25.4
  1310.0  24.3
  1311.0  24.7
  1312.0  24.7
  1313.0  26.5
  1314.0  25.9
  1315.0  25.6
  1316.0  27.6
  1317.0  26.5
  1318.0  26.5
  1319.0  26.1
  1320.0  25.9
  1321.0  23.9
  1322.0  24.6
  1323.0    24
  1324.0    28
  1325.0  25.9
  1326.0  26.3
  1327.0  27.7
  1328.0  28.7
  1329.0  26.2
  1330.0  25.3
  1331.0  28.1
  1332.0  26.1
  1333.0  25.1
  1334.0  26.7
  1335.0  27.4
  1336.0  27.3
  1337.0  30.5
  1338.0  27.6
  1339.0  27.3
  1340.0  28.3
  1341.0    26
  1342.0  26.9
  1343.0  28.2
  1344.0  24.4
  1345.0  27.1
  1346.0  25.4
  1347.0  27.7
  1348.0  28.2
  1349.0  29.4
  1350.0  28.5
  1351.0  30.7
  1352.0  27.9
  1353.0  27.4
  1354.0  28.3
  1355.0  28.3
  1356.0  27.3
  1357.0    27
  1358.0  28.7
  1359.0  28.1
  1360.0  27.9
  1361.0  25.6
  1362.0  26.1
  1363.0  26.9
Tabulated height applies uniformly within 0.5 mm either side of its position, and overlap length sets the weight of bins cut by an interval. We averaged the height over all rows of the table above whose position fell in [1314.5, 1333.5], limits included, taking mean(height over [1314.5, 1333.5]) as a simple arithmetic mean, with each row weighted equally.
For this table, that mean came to 26.2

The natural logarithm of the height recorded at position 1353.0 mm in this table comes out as 3.3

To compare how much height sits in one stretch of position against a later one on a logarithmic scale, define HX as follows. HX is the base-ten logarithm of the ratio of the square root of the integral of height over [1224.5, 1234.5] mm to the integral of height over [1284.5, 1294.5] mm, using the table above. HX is -1.19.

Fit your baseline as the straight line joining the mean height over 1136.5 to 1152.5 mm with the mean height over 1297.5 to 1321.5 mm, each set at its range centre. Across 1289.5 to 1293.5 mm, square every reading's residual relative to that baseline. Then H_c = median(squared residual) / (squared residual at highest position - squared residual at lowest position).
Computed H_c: 3.2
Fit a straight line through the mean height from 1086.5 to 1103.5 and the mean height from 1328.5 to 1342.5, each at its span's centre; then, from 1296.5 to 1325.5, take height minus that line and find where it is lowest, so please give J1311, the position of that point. 1308.0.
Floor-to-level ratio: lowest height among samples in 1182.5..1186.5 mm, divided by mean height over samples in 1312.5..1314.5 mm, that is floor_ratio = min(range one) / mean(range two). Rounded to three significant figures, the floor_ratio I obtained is 0.710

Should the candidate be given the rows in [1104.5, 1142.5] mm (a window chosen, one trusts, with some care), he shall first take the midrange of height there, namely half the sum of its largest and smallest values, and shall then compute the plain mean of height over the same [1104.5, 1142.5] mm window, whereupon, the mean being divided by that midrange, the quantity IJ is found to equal 1.02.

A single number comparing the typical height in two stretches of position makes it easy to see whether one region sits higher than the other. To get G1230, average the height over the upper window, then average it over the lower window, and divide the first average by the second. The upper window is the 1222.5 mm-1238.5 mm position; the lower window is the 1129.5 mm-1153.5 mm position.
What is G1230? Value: 0.97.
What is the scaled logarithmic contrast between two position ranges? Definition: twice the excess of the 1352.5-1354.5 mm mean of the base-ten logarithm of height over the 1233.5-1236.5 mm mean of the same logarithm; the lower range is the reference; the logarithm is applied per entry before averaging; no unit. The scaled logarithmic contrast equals 0.27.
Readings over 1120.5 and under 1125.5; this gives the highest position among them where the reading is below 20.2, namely 1121.0 mm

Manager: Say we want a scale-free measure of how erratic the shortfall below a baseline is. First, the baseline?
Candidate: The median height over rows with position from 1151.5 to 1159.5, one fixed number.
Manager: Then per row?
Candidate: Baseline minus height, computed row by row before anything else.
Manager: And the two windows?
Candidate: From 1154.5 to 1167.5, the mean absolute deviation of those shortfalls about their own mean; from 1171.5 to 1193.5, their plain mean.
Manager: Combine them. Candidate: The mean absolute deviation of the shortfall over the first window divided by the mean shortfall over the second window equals 2.1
